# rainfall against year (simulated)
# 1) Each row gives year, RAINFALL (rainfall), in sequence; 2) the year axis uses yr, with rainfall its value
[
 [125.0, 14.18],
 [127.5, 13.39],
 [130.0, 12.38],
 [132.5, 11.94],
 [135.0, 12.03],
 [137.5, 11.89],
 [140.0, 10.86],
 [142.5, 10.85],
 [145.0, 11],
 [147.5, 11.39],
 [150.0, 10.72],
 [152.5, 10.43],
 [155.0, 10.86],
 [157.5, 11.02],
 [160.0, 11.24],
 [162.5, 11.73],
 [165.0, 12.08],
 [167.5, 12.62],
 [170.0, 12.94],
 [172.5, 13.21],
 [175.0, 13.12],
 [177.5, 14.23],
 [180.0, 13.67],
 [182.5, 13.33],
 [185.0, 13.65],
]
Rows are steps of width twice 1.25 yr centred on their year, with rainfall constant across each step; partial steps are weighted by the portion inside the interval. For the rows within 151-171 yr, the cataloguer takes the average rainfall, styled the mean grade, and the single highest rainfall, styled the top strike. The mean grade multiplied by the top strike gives 150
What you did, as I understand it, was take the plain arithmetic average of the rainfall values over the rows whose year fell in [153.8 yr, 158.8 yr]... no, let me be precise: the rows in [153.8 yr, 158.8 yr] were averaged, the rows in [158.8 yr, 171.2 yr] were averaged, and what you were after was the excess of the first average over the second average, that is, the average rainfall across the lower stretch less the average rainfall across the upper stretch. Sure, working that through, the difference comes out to -1.18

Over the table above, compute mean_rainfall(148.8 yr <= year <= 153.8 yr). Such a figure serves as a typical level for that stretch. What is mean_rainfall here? 10.6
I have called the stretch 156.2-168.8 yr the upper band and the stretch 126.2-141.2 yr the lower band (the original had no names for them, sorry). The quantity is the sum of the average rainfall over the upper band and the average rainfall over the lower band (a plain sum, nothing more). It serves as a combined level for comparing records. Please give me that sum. 23.8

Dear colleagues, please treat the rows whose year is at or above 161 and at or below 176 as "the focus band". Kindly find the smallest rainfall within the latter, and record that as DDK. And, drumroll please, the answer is 11.73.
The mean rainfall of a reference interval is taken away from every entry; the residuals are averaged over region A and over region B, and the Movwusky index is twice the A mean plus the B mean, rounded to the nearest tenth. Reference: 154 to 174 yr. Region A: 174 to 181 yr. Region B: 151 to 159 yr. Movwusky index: 2.2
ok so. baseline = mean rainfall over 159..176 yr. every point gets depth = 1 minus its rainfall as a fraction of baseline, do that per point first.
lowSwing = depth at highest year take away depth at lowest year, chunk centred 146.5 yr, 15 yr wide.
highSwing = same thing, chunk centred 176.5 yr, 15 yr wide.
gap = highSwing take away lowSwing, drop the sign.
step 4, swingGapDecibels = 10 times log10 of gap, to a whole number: -12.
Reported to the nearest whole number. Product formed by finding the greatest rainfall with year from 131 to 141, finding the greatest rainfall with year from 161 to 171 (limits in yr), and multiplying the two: 156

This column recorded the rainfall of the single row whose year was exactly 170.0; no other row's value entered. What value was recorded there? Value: 12.94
